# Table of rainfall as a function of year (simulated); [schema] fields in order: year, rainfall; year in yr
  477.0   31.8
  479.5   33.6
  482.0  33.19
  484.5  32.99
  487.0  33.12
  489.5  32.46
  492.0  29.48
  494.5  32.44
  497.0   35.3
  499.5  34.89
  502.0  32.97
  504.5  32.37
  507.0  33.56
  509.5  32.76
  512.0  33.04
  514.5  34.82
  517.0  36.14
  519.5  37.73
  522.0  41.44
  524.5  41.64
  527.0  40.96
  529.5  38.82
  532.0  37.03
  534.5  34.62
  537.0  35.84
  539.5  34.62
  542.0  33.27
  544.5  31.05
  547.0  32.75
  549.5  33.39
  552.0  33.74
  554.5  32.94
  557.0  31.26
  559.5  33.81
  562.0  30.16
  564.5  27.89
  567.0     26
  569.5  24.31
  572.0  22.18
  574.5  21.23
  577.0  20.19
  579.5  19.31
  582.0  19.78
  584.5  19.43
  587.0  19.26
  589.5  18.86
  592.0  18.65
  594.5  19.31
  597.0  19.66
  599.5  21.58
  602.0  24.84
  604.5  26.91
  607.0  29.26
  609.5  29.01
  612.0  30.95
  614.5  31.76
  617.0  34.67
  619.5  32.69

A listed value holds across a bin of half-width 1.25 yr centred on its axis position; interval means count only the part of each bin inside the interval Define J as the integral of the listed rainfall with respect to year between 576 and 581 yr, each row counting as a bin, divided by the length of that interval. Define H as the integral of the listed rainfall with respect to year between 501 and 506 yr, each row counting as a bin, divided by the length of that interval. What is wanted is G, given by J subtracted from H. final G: 13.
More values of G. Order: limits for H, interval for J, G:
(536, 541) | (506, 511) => 2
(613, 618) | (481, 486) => 0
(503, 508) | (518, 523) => -6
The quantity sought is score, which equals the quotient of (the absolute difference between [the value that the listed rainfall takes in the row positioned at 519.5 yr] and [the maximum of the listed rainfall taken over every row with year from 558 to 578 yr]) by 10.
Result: 0.4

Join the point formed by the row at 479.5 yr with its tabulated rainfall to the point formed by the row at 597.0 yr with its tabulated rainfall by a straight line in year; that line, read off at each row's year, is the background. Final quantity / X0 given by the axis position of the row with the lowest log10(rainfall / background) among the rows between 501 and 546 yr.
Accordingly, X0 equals 504.5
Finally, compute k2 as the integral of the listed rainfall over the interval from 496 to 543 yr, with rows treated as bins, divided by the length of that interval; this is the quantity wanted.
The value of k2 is 35.9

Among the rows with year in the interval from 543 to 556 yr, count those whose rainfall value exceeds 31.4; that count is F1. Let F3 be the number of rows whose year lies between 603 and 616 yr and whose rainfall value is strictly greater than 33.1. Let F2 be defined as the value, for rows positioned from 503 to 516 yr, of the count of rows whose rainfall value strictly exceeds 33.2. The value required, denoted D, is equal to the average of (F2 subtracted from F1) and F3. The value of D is 1.0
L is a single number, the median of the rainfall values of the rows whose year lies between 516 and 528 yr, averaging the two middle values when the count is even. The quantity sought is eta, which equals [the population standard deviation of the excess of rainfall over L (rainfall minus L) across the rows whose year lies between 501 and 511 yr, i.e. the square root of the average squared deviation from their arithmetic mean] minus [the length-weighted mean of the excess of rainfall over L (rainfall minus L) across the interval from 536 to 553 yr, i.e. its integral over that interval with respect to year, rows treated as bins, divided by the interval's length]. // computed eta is 7.9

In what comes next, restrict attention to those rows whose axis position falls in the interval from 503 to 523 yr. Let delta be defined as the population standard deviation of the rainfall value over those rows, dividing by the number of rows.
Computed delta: 2.9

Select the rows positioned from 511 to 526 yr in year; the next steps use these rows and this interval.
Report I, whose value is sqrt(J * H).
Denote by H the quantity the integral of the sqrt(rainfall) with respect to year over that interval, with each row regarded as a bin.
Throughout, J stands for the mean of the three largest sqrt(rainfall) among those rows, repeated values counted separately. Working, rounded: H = 92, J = 6.3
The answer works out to 24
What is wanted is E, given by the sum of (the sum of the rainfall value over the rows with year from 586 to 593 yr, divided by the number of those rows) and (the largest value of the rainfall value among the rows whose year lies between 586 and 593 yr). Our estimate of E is 38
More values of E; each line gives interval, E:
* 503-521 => 72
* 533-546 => 70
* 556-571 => 63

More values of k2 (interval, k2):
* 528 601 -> 27.3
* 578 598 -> 19.3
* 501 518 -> 33.6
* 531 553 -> 34.0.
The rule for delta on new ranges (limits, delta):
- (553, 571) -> 3.3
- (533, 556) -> 1.3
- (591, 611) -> 4.1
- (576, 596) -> 0.5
